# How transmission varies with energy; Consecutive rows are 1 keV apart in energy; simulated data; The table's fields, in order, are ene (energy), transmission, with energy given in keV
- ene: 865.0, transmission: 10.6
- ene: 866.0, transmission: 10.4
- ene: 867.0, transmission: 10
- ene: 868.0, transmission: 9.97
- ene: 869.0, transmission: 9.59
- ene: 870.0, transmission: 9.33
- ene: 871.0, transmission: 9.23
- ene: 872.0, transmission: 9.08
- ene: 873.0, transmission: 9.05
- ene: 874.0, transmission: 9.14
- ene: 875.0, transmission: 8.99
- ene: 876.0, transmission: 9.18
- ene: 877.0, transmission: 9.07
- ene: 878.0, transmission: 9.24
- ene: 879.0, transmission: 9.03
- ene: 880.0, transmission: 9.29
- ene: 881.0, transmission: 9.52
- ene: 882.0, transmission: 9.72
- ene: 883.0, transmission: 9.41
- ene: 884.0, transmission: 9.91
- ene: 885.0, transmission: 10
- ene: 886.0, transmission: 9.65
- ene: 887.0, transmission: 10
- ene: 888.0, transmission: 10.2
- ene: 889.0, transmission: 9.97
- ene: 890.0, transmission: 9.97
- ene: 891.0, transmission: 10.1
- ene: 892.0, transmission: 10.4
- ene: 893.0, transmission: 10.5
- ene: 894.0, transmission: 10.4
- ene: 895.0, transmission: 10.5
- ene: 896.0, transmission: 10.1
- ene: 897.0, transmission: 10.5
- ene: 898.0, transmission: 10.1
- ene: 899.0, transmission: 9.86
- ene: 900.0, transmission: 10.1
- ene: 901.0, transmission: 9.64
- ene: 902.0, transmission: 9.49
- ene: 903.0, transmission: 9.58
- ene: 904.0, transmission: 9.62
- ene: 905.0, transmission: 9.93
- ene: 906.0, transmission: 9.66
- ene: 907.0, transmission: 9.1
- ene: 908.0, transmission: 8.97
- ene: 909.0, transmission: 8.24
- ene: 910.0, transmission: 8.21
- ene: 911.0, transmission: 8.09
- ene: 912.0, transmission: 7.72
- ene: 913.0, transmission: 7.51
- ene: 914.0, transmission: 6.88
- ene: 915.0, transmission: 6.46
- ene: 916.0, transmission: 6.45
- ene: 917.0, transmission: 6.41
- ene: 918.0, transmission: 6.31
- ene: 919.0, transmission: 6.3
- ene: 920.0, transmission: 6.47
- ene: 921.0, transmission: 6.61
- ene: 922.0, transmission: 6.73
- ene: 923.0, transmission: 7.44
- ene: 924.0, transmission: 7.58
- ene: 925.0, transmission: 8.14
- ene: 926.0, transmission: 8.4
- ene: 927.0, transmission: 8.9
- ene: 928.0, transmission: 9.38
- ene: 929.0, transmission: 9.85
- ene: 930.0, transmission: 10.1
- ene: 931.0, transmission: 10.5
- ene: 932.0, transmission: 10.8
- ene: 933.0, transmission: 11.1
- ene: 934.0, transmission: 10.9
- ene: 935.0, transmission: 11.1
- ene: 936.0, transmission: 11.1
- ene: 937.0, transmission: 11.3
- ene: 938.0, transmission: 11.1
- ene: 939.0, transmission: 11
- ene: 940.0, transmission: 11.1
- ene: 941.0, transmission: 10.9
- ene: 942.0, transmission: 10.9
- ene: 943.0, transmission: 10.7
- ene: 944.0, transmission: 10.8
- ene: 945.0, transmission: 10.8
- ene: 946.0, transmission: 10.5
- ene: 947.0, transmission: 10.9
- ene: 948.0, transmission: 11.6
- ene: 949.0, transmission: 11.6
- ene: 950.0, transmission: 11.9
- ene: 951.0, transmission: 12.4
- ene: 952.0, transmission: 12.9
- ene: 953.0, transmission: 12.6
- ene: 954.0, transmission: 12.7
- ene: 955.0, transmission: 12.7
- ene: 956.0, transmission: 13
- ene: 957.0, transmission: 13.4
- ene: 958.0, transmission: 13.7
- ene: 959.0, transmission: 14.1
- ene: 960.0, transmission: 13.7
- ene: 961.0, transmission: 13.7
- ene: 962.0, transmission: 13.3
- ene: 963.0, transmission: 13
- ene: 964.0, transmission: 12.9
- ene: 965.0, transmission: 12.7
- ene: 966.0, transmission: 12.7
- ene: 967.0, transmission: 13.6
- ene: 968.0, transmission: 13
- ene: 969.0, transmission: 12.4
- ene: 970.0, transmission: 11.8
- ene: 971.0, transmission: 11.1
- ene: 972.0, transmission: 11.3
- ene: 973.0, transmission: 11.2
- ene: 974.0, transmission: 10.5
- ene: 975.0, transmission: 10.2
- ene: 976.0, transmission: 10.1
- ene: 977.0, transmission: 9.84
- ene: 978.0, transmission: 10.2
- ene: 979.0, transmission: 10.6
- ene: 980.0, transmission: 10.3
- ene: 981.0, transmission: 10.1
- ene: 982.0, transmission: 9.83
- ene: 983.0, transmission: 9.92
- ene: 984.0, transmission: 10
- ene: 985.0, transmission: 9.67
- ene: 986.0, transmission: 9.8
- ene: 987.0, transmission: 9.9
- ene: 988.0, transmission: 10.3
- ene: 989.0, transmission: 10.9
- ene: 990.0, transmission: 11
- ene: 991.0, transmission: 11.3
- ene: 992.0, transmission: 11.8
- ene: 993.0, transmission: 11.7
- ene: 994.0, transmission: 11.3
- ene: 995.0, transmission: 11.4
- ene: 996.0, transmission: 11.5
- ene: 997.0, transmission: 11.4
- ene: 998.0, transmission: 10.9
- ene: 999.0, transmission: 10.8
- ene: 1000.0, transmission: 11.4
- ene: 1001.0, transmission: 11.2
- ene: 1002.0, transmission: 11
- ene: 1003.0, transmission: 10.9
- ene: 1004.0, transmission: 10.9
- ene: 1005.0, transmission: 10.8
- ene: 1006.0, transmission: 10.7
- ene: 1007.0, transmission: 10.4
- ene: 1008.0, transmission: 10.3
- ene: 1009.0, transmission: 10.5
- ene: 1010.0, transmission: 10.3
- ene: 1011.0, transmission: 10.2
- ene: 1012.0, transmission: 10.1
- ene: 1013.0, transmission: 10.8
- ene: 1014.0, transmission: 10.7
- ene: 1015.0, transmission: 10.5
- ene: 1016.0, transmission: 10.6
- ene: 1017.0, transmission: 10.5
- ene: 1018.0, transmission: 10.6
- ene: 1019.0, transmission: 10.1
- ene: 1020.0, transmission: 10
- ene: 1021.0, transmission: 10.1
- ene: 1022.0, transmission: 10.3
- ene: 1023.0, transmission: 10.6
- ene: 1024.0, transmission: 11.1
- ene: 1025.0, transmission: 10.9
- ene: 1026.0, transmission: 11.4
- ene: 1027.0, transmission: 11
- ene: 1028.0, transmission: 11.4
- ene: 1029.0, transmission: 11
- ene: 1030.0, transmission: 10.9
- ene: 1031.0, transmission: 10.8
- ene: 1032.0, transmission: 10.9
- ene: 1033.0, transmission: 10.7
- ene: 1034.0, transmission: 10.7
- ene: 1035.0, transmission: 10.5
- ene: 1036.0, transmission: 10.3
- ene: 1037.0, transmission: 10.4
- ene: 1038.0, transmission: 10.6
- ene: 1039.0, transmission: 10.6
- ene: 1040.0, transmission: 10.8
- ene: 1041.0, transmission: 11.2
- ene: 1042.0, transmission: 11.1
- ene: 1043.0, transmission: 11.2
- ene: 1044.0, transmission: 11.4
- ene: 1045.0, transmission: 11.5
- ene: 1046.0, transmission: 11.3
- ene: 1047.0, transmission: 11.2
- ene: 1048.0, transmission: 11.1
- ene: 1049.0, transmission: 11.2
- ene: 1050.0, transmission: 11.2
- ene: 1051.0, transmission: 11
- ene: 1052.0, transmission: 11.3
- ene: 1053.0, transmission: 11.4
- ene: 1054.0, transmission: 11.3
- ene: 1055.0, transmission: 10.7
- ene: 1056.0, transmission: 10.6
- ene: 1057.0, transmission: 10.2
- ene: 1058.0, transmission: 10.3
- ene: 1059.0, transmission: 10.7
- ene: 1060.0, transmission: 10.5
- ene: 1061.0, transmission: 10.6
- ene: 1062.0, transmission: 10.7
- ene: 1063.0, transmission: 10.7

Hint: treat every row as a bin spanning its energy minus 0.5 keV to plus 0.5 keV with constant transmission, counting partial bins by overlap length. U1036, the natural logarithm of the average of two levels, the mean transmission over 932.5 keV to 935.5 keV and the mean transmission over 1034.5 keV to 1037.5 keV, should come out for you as 2.37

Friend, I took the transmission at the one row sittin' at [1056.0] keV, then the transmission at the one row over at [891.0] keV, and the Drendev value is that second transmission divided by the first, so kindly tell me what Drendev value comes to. 0.95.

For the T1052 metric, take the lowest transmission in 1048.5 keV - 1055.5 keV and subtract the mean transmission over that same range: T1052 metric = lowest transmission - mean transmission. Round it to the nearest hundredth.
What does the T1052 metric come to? -0.46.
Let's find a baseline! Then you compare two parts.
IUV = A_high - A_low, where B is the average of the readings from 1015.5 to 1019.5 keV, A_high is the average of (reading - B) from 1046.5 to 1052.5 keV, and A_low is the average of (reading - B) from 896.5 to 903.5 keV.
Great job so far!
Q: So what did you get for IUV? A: 1.3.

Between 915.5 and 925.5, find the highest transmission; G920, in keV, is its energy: 925.0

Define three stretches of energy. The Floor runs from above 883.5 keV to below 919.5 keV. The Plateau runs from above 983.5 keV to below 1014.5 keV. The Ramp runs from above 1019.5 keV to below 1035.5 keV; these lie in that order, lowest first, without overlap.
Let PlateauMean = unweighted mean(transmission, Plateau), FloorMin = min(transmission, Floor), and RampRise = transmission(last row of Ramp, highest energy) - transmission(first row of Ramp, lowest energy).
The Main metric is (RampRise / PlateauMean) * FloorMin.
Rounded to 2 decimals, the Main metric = 0.29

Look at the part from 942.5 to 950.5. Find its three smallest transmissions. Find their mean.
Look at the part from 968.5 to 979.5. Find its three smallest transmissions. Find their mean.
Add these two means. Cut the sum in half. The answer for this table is 10.4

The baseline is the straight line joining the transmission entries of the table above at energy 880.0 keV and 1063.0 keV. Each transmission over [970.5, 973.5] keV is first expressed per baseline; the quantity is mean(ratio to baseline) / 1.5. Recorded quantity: 0.75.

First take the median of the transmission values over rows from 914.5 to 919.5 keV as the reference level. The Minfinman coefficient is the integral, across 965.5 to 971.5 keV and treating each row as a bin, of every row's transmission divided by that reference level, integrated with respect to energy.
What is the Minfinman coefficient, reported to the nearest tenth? 11.6 keV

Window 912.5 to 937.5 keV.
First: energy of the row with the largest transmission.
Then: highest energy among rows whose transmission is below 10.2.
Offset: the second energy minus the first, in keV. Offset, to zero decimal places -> -7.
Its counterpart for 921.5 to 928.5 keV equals 0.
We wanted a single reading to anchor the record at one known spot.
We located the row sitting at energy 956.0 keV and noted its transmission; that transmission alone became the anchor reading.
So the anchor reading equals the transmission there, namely 13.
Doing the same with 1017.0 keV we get 10.5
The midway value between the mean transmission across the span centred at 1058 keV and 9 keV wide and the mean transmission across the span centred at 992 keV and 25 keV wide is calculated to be 10.7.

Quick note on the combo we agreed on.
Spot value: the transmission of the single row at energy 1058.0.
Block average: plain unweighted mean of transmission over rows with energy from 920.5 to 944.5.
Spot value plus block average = 20.2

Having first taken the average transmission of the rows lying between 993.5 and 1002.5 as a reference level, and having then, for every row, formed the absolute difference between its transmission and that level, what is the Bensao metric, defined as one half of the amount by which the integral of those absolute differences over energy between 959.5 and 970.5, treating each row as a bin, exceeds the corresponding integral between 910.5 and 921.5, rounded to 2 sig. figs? -14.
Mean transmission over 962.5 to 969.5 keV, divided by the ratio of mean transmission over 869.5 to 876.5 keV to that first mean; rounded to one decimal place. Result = 18.2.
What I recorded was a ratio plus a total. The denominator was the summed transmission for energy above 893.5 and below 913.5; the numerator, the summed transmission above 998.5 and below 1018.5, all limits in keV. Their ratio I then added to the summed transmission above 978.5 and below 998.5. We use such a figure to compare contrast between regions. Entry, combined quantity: 215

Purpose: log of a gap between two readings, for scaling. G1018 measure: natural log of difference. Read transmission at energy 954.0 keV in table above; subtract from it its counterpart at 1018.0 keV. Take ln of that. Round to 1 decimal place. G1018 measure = 0.7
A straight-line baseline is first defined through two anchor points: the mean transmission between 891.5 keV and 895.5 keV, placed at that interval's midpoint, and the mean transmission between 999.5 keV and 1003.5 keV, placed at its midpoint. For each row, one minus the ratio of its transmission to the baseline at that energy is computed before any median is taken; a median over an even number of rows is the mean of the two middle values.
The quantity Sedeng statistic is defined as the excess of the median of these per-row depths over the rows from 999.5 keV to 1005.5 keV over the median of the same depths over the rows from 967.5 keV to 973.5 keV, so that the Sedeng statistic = 0.073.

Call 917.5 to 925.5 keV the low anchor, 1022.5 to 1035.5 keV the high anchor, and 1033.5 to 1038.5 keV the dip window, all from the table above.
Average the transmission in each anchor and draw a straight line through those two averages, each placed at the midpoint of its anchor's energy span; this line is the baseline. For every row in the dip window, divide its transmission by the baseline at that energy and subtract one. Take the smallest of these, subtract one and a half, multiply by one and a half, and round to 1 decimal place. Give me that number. -2.4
